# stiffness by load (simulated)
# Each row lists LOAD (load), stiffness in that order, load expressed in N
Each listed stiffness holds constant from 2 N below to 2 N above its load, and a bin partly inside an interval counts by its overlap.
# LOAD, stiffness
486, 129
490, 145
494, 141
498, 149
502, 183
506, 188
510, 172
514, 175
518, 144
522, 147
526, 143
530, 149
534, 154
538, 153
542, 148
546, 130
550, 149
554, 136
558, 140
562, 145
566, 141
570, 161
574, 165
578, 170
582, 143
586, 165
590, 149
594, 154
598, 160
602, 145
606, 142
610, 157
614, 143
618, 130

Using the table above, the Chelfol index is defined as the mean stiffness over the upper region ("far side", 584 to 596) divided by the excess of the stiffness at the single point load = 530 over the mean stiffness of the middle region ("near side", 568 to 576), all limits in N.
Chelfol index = -11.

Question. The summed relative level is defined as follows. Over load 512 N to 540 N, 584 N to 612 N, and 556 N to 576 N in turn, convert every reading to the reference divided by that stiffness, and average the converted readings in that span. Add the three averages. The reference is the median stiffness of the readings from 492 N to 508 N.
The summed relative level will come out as 3.29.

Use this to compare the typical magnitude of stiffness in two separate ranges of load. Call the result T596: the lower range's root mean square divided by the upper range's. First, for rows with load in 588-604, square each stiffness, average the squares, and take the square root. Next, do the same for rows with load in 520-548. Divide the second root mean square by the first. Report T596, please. 0.96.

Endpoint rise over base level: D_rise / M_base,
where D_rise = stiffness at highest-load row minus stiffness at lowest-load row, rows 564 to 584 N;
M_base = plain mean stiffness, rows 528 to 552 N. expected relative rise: 0.01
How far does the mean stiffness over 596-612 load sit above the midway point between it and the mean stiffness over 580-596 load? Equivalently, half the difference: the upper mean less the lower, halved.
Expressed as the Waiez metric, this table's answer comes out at -1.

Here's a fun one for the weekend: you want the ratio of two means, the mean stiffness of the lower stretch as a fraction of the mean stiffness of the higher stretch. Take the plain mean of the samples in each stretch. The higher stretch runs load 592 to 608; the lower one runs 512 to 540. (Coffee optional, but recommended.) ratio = 1.01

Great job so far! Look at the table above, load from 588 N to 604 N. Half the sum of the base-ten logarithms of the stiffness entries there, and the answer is 4.36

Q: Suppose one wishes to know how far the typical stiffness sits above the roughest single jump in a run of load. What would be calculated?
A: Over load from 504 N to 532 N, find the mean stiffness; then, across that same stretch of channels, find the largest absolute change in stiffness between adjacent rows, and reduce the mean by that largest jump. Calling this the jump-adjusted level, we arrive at 128.7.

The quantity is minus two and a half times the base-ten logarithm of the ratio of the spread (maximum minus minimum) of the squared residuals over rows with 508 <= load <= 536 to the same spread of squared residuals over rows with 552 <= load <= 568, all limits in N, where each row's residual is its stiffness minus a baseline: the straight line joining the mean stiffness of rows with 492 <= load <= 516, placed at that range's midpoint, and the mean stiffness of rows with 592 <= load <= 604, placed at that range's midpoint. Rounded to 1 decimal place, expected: -0.2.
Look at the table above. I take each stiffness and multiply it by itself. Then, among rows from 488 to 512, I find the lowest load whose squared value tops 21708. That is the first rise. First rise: 498 N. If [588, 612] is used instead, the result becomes 590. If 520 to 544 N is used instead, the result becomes 530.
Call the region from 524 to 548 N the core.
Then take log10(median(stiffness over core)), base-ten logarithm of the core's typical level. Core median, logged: 2.17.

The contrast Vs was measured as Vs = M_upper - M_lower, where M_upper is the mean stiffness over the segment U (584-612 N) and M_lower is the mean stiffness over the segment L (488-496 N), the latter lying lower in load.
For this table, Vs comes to 10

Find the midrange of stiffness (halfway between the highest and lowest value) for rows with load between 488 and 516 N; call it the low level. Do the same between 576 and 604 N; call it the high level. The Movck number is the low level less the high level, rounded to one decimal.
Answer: 8.0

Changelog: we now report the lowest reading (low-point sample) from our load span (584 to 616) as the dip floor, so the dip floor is 142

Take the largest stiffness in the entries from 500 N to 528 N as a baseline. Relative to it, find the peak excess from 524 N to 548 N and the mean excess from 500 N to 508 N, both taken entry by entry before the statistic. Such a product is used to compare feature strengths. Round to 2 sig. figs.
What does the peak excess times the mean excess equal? 85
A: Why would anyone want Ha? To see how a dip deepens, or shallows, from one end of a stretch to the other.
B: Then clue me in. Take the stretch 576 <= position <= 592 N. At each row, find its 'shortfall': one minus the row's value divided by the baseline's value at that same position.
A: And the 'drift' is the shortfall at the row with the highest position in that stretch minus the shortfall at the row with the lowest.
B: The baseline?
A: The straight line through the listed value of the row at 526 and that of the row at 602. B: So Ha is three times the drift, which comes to 0.44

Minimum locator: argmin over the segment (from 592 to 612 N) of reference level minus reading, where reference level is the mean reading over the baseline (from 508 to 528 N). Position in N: 598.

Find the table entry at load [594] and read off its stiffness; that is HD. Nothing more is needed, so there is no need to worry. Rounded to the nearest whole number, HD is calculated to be 154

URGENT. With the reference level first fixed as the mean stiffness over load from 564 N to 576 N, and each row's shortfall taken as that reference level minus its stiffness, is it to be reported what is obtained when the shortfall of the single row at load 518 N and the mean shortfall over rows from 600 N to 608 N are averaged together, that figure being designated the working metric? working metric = 11.9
